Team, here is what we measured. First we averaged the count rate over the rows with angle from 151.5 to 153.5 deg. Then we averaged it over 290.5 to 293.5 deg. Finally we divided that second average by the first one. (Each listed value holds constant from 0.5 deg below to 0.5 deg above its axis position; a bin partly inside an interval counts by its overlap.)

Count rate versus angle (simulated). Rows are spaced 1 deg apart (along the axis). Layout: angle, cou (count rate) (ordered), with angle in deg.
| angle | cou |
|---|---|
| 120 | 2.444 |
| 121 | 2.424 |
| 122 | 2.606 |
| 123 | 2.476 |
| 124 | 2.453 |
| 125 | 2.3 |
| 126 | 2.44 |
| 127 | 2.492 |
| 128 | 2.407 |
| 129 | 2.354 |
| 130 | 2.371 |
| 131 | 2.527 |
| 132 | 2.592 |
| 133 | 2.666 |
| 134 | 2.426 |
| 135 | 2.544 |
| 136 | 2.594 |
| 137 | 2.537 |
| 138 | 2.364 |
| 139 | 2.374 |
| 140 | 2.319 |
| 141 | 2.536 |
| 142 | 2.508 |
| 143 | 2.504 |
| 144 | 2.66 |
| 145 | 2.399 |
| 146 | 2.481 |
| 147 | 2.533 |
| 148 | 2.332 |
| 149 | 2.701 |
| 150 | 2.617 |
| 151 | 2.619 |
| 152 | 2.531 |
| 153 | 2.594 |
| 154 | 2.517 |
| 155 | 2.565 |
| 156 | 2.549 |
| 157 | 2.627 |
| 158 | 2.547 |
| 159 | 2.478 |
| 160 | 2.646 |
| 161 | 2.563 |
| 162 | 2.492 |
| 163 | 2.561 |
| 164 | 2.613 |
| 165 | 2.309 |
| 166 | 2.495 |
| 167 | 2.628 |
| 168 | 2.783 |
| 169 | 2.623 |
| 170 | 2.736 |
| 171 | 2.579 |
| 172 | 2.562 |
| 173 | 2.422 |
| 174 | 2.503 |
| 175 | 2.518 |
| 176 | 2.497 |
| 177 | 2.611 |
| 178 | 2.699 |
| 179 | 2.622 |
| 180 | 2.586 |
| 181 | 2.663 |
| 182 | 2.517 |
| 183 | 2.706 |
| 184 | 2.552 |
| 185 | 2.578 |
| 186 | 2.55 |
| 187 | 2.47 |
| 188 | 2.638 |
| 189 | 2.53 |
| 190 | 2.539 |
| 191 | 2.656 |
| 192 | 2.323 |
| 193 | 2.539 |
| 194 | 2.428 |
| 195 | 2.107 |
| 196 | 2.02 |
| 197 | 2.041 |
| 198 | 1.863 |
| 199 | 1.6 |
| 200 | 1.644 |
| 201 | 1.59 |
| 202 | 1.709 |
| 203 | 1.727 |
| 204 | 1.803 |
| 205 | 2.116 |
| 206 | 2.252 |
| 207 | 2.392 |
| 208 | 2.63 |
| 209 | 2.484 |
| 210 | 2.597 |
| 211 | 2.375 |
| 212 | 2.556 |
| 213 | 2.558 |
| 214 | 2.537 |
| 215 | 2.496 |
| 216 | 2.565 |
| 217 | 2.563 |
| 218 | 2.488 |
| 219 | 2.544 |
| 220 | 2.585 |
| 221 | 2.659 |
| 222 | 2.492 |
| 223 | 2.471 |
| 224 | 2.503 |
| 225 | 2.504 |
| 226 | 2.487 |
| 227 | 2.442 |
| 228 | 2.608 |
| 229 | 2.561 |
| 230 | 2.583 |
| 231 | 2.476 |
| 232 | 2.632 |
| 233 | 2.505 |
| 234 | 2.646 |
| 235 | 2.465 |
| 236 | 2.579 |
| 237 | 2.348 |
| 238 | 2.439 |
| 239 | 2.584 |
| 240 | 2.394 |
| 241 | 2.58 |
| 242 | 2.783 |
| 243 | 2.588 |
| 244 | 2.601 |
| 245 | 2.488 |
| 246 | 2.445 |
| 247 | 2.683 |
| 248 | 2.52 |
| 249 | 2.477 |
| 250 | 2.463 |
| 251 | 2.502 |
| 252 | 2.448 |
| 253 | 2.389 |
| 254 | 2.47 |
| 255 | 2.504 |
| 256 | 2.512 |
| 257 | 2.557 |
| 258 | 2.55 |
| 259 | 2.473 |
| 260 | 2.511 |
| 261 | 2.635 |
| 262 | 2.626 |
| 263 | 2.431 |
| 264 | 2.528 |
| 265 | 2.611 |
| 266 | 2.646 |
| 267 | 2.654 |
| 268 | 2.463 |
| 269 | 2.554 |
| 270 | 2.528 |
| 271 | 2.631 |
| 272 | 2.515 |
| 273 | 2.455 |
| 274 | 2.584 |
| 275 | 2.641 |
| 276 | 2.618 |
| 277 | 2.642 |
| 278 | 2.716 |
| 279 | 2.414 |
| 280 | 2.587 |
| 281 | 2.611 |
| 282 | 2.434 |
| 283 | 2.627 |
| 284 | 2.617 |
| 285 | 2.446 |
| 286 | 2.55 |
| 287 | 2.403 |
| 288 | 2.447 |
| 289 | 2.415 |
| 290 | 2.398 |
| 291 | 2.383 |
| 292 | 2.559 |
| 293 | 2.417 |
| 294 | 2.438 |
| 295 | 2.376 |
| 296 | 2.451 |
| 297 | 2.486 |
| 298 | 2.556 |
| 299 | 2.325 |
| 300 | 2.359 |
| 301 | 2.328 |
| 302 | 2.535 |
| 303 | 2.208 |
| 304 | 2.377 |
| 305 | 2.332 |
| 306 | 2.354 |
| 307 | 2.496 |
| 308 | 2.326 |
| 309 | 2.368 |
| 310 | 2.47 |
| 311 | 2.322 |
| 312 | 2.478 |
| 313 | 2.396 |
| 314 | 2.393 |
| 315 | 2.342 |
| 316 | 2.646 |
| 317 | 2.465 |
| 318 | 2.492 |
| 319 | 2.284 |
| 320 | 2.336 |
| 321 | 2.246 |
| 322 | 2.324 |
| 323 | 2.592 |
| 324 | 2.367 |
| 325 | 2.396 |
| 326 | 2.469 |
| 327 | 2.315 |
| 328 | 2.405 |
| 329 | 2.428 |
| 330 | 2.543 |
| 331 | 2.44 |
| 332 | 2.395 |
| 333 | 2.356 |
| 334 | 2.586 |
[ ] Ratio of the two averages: 0.96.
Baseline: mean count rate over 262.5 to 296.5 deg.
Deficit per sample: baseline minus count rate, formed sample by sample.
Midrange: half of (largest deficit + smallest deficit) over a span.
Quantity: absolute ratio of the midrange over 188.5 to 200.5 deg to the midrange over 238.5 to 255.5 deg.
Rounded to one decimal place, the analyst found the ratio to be 6.3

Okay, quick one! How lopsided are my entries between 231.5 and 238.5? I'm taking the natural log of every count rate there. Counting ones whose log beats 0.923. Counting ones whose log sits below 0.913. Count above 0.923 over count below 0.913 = 1.0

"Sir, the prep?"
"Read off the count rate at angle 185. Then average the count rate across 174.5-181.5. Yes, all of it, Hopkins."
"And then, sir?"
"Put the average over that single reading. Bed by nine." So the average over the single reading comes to 1.008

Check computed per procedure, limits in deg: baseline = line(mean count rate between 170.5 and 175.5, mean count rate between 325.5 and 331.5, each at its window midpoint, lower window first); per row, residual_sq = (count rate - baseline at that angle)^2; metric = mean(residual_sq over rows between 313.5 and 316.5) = 0.018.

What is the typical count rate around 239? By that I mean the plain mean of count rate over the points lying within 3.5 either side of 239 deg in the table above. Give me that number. 2.53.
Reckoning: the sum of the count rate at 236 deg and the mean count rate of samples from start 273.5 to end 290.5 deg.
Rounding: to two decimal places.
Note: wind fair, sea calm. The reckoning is 5.12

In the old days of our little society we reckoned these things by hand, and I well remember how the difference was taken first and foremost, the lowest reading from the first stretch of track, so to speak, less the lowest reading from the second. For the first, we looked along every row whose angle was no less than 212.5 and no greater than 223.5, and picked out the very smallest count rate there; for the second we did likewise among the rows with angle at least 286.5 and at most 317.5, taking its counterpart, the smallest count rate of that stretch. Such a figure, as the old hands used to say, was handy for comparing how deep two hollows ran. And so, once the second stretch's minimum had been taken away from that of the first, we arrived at 0.263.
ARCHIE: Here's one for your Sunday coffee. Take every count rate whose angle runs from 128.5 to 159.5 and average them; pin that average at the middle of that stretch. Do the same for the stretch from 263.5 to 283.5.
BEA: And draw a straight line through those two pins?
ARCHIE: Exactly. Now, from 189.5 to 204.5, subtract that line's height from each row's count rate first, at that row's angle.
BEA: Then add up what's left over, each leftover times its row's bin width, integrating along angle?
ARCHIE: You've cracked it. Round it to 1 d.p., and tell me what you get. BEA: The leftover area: -7.5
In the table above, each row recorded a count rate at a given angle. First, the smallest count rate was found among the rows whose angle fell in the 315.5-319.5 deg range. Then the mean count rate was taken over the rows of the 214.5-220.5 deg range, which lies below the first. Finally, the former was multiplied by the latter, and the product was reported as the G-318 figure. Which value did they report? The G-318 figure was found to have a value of 5.80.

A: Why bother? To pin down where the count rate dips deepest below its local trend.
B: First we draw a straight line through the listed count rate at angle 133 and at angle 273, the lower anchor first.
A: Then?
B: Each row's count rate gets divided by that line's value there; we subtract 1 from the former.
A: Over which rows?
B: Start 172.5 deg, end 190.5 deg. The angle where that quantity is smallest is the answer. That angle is 173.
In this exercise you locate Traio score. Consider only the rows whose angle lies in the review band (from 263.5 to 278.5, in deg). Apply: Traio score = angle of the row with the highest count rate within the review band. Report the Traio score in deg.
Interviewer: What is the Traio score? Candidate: 278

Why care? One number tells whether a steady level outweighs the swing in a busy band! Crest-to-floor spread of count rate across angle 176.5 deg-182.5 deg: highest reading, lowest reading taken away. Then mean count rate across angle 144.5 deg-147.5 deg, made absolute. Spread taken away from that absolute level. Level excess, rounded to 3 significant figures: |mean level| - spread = 2.29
